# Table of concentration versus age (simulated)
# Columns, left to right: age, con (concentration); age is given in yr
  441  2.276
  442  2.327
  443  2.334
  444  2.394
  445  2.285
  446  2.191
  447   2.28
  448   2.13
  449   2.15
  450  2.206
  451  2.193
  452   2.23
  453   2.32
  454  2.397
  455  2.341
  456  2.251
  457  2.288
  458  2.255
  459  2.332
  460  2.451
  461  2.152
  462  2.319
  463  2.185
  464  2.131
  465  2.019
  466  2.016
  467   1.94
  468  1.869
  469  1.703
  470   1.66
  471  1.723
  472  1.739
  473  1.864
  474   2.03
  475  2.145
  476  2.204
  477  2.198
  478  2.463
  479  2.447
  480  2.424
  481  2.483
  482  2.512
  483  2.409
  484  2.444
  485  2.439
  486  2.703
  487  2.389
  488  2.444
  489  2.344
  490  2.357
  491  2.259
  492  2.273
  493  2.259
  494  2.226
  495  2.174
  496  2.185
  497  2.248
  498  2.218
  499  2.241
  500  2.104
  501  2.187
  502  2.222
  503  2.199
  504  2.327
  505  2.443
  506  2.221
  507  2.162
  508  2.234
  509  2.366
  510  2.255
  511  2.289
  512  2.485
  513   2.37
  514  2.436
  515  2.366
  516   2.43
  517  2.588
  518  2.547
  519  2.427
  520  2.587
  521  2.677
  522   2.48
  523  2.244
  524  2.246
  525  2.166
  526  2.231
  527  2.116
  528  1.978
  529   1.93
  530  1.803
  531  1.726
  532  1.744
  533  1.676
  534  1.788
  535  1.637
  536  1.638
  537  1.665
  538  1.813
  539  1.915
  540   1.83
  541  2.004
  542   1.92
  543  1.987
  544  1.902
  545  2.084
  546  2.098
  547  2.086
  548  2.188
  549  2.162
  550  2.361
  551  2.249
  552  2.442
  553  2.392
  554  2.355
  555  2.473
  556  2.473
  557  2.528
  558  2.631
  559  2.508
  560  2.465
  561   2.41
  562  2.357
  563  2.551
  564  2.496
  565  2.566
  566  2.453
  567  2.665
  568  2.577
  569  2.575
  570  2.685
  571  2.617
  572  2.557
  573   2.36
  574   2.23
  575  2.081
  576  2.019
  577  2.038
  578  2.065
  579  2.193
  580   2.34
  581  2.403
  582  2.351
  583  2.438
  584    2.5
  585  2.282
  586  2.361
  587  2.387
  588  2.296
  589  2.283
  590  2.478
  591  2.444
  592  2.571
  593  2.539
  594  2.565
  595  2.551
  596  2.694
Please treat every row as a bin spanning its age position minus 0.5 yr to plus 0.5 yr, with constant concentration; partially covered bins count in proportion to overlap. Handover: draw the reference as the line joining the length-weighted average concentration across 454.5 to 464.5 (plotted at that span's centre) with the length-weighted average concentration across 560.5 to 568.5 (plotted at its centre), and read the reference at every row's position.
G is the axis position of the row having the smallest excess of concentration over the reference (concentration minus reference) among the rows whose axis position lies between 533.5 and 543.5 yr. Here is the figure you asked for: 536 yr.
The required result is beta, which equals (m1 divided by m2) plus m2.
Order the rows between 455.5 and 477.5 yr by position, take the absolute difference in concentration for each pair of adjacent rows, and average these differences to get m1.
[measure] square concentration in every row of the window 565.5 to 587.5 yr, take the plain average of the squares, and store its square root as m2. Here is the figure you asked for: 2.42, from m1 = 0.092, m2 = 2.38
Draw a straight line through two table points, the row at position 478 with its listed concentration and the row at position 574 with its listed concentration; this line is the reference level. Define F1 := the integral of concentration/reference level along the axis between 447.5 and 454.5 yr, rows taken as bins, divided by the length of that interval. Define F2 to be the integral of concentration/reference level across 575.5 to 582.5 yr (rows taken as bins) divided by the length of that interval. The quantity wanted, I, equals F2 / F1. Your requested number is 1.12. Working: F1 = 0.88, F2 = 0.99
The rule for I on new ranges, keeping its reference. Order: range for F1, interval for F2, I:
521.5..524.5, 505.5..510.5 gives 0.95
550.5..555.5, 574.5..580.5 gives 0.91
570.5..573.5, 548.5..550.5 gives 0.88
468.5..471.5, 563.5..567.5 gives 1.66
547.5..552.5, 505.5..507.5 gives 0.92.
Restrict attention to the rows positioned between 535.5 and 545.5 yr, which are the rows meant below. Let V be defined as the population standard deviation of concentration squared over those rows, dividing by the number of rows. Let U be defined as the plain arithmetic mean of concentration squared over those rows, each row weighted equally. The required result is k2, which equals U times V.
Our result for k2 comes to 1.8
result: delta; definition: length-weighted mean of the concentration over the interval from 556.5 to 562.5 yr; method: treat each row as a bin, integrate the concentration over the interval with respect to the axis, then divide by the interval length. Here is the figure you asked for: 2.48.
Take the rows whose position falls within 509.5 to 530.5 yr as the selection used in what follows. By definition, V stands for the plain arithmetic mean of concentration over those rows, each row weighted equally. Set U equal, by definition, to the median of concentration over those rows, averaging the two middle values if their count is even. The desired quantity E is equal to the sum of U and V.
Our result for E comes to 4.68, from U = 2.37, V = 2.32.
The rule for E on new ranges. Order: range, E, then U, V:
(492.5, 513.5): 4.49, 2.23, 2.26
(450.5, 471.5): 4.33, 2.19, 2.13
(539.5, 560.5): 4.49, 2.25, 2.24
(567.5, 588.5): 4.71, 2.36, 2.35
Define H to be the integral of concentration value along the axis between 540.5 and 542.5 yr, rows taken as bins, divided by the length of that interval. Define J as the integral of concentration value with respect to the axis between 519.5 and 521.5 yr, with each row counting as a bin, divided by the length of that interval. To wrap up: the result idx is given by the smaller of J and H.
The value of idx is 1.96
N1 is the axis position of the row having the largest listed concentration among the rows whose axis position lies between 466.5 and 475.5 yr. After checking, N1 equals 475 yr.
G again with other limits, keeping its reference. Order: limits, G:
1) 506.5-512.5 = 507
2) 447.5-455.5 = 448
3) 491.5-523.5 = 500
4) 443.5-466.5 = 466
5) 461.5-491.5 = 470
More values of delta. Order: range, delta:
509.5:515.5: 2.37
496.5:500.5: 2.20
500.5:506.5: 2.27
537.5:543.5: 1.91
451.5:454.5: 2.32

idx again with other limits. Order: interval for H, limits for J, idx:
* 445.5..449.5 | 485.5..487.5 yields 2.19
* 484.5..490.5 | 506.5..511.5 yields 2.26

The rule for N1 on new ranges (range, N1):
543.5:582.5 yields 570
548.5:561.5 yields 558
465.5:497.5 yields 486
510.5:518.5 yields 517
